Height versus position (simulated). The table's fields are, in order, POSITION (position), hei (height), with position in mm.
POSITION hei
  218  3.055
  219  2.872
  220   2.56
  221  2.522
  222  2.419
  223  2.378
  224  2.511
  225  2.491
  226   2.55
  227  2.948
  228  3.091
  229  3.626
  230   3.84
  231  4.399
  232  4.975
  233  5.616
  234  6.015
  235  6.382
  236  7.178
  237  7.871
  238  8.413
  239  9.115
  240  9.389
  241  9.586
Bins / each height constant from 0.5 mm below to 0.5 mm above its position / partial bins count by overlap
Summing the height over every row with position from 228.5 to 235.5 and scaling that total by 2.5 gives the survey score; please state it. 87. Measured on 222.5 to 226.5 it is 25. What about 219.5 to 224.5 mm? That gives 31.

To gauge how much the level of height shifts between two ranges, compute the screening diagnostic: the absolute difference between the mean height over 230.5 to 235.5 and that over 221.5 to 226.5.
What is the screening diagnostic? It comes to 3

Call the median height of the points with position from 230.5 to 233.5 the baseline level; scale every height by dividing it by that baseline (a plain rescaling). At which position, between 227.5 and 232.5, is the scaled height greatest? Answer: 232 mm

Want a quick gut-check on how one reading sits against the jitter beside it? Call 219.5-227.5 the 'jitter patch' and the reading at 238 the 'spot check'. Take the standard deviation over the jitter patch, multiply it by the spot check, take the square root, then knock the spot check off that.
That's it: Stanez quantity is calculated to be -7.2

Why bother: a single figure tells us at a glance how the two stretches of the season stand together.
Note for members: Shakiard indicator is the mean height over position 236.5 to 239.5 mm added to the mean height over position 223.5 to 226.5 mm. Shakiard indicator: 11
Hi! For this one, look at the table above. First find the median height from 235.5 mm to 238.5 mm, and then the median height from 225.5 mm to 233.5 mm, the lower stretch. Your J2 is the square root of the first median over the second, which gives 1.45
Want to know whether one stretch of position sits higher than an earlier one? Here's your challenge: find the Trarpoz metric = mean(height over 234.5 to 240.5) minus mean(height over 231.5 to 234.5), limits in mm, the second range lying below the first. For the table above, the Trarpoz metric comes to 2.5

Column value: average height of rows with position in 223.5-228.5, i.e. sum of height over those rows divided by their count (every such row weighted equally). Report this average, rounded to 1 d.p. 2.7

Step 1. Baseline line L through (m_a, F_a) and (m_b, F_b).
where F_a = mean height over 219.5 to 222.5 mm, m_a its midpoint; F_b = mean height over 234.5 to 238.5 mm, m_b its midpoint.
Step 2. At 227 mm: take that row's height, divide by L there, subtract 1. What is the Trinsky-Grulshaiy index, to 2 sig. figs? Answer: -0.33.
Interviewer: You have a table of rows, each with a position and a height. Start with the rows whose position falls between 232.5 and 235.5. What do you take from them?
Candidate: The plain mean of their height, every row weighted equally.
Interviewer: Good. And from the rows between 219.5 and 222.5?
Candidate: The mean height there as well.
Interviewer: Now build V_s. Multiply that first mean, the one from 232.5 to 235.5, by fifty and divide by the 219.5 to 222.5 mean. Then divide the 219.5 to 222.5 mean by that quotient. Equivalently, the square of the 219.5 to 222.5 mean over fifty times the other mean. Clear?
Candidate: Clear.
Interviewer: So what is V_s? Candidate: 0.0208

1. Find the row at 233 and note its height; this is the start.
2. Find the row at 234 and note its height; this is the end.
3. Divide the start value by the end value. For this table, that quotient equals 0.93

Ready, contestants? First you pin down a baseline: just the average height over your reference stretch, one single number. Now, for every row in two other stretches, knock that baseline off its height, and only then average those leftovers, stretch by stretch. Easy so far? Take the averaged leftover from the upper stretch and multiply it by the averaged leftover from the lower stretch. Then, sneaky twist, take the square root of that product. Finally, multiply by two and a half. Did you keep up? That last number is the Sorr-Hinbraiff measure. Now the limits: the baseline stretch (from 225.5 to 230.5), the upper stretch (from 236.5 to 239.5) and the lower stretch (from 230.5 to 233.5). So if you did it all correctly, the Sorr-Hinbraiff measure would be 7.7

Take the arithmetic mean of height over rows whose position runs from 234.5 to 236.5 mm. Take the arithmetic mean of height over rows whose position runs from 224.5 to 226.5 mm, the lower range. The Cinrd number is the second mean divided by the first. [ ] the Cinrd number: 0.4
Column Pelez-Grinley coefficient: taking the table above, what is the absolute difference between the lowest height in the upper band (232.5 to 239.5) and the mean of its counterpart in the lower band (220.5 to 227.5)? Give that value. 3.1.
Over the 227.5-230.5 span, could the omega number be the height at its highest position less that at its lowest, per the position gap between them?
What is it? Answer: 0.37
